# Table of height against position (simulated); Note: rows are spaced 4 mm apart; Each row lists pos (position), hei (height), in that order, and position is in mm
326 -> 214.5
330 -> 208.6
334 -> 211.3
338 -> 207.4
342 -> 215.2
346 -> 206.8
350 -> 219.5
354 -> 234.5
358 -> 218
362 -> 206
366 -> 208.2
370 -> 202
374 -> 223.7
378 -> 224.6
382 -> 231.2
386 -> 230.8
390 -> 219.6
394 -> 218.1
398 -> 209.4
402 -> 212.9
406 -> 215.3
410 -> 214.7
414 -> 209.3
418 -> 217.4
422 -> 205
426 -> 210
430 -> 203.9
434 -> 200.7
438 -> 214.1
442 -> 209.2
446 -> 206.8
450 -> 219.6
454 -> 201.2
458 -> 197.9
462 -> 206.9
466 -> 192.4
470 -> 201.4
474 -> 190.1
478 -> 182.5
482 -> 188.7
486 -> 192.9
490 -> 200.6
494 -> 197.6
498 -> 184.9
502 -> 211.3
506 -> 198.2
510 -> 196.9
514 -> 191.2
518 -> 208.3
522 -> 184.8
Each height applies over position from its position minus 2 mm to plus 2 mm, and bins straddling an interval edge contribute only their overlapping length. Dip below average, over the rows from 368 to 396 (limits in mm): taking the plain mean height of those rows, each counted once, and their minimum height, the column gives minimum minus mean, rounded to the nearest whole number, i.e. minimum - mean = -19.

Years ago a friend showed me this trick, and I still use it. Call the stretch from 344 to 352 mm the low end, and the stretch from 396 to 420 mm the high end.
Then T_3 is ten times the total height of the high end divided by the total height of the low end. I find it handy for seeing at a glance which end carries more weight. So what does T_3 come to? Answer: 30.0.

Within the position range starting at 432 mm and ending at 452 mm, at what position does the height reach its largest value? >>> 450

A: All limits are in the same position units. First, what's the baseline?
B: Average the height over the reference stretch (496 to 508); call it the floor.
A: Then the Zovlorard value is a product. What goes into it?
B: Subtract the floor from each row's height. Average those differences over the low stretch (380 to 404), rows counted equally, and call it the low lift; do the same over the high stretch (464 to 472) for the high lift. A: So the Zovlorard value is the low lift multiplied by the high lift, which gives -27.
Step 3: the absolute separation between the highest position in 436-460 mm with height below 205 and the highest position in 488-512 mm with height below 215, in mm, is 52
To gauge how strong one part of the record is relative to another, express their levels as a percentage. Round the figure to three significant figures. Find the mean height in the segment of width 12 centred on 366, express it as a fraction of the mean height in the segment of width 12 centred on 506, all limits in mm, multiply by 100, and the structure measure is 102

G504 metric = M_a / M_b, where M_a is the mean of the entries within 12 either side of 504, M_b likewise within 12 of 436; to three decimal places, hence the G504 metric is 0.948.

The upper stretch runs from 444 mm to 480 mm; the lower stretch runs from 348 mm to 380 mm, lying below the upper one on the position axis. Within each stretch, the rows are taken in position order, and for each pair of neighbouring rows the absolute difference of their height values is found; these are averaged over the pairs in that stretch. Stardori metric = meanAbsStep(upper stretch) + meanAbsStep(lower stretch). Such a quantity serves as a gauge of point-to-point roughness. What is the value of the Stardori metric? 21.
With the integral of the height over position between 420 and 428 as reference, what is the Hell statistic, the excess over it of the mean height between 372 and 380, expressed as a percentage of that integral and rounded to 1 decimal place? -86.5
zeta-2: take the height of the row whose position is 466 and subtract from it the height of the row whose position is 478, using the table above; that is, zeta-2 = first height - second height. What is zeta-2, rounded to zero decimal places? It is 10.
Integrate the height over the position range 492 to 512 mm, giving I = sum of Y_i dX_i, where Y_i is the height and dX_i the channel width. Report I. 3956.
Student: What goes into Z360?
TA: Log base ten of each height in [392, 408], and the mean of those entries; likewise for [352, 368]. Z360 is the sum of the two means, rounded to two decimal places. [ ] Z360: 4.67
